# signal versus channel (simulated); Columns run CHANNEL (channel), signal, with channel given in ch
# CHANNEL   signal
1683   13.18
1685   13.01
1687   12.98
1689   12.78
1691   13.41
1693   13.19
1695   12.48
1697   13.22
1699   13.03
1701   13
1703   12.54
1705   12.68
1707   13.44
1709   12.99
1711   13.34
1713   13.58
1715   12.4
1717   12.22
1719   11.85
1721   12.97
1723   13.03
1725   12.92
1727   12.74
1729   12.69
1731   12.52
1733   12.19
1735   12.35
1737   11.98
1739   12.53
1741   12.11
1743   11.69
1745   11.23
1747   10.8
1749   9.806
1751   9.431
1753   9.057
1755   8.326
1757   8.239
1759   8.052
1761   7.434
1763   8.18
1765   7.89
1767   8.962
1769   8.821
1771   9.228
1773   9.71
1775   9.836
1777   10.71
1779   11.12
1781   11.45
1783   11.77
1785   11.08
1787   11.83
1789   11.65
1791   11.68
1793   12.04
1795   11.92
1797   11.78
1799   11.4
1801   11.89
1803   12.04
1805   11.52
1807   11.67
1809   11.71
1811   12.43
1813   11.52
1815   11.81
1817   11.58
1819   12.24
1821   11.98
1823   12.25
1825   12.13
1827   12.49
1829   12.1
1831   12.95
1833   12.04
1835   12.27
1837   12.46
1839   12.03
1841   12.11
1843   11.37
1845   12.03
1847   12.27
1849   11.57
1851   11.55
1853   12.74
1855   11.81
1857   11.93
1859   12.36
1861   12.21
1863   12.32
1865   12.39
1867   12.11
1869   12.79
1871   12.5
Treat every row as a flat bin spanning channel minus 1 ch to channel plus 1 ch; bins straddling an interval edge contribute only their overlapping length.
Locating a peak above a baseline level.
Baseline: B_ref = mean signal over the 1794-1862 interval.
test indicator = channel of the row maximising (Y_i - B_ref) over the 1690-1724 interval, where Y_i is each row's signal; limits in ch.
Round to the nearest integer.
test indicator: 1713 ch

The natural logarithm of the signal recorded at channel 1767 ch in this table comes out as 2.19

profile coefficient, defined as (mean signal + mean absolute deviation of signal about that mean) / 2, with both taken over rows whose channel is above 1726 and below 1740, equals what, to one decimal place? 6.3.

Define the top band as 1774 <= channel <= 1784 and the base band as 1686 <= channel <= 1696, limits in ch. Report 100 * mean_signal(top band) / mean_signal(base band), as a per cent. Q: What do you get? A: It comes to 85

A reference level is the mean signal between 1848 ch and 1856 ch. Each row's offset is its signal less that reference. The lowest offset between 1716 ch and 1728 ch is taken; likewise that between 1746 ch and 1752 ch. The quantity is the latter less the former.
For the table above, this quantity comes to -2.4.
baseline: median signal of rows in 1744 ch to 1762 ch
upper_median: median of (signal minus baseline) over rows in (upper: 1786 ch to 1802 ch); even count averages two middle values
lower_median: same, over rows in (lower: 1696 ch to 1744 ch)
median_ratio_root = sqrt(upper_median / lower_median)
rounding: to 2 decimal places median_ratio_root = 0.87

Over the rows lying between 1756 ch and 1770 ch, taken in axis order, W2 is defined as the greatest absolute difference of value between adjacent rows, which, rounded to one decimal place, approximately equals 1.1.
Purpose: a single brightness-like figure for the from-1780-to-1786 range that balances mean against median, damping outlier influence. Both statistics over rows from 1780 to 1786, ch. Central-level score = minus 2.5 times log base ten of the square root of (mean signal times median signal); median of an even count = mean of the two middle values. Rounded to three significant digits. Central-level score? -2.65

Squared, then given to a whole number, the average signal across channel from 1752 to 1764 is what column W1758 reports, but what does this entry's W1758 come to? 67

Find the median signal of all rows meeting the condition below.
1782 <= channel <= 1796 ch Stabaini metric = 11.77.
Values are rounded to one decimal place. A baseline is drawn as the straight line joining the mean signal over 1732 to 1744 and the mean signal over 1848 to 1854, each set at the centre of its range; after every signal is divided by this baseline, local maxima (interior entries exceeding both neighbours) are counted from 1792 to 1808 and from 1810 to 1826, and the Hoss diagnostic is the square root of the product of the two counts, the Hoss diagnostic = 1.7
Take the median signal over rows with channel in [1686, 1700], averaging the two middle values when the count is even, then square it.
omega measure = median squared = 170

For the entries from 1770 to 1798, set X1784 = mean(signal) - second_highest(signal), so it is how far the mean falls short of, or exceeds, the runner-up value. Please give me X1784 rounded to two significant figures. -0.79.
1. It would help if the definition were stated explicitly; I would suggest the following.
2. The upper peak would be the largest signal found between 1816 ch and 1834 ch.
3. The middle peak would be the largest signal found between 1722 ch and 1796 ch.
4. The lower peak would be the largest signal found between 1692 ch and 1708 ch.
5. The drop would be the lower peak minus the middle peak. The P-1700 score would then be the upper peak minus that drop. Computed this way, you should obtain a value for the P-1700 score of 13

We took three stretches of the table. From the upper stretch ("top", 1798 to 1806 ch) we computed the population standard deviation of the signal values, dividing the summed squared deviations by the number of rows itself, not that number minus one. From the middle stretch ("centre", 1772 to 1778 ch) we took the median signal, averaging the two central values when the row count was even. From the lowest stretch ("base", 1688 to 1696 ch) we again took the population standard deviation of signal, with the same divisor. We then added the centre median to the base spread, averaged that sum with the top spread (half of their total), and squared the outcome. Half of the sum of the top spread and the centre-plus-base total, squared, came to 27.3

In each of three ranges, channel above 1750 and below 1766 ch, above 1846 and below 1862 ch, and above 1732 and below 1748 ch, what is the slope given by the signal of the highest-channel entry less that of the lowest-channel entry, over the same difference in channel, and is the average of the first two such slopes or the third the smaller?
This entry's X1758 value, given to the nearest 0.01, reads -0.10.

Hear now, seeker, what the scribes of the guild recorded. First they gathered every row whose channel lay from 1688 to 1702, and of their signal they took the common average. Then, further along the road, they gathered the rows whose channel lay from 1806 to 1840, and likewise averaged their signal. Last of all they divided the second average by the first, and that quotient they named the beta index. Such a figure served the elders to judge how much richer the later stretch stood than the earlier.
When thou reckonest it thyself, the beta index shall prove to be 0.93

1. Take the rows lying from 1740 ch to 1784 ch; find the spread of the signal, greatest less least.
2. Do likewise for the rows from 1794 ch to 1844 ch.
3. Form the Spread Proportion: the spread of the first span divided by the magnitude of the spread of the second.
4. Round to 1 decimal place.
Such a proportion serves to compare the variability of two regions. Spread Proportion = 3.0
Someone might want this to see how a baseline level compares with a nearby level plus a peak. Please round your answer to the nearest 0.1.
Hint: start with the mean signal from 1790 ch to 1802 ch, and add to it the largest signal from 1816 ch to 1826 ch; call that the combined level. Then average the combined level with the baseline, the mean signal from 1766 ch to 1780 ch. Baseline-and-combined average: 16.9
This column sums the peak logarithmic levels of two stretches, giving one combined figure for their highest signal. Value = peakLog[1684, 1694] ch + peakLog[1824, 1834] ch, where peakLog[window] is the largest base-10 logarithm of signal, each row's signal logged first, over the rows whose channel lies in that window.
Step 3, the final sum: 2.24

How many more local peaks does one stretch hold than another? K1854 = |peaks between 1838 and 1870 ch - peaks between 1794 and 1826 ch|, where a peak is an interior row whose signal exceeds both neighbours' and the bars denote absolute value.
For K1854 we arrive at 0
